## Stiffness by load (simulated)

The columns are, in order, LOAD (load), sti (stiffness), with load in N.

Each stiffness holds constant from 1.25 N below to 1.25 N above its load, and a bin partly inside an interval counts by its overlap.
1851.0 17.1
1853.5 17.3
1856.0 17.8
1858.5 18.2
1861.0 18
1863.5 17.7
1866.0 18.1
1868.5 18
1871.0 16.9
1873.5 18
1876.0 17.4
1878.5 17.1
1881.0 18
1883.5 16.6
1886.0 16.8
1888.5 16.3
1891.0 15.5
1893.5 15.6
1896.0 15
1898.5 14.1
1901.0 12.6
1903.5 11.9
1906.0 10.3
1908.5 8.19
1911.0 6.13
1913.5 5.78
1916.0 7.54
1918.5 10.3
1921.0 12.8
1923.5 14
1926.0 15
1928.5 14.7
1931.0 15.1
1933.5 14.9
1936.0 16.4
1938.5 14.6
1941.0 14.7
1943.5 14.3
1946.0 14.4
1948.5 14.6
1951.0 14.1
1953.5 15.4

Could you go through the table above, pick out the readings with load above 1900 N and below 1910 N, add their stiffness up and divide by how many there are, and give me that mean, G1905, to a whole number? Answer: 11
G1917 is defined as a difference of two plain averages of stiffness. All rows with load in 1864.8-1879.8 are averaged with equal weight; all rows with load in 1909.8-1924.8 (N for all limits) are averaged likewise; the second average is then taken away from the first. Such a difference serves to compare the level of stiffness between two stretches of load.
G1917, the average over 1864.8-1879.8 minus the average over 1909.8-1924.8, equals 8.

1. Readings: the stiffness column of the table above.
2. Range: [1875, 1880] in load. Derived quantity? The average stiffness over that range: 17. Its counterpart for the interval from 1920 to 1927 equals 14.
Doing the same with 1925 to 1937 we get 15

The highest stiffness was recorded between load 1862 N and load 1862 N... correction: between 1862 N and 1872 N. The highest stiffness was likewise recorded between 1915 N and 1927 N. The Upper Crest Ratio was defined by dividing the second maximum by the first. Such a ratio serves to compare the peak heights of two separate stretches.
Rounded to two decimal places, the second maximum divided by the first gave 0.83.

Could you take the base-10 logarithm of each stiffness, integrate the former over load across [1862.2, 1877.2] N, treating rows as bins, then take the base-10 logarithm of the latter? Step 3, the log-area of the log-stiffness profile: 1.27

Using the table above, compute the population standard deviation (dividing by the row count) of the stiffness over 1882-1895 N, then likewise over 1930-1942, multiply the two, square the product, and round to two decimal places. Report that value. 0.12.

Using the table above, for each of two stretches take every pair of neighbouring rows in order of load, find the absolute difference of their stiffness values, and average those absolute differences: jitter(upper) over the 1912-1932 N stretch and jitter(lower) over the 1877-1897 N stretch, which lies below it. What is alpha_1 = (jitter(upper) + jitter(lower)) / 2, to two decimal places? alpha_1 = 1.03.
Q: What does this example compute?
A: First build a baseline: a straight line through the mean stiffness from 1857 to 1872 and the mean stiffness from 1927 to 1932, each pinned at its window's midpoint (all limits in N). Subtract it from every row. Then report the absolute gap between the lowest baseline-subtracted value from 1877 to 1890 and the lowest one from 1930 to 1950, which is 0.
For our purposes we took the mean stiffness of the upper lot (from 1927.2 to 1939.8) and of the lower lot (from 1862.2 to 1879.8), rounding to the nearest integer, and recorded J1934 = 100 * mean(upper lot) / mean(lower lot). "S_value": 86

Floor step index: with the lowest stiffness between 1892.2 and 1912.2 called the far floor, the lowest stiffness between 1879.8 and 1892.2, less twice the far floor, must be 3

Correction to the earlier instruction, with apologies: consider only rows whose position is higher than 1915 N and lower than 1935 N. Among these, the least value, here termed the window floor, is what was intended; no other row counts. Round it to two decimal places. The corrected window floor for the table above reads 7.54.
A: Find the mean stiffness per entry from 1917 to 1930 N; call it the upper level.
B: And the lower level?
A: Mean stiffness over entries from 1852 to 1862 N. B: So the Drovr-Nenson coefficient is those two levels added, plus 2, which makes 33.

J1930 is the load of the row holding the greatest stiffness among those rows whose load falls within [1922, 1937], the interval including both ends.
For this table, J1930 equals 1936.0 N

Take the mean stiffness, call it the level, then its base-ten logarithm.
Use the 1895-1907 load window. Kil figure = 1.11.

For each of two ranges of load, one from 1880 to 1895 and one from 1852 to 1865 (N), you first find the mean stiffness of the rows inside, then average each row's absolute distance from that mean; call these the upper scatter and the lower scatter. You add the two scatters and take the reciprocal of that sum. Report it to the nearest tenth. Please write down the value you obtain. 1.1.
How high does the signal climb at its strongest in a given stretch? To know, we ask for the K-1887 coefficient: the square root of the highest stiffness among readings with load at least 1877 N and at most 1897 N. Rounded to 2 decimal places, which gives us 4.24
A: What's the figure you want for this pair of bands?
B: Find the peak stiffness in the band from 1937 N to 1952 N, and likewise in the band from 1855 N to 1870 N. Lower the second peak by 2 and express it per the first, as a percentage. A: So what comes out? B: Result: 110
